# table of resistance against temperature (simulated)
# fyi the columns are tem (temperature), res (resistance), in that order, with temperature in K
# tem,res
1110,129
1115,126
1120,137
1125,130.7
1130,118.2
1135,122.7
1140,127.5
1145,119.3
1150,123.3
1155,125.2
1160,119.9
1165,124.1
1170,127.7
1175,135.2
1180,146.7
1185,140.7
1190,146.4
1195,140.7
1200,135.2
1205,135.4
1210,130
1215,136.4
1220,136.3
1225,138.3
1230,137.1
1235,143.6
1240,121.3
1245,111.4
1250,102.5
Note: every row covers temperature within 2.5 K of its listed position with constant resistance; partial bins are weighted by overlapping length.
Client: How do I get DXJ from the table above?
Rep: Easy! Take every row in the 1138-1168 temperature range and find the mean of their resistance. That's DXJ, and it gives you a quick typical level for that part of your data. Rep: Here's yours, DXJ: 123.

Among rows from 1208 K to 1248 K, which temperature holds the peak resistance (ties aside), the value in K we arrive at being 1235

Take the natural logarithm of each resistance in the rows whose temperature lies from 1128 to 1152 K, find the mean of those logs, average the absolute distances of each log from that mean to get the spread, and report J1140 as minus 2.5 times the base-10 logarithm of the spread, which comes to 4.1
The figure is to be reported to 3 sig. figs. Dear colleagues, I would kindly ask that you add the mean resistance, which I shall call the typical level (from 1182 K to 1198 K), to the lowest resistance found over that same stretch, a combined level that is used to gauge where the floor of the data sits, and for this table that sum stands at 283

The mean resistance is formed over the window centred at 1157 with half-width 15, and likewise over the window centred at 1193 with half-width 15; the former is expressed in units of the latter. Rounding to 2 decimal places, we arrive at 0.88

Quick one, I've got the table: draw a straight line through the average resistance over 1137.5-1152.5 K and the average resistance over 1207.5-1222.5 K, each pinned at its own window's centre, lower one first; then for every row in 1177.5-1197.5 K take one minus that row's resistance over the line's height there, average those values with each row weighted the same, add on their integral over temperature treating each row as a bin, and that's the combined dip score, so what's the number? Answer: -2.2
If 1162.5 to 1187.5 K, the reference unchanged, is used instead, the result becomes -1.4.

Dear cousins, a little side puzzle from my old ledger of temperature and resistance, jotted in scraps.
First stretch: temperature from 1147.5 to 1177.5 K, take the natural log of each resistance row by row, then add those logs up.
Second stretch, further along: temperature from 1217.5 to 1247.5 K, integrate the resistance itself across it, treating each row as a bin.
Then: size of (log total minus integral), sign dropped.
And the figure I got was 3911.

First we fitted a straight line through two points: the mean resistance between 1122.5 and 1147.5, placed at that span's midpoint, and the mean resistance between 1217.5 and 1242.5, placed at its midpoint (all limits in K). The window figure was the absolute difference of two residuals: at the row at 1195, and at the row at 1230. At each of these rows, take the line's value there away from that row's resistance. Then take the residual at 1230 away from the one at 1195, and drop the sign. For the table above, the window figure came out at 7.9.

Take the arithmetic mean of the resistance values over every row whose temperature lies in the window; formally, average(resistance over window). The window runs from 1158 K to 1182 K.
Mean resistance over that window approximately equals 131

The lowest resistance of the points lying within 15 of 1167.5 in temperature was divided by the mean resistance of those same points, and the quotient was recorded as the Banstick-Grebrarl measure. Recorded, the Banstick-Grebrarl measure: 0.924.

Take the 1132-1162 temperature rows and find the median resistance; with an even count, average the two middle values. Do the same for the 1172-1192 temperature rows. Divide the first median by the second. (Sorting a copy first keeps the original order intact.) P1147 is 0.86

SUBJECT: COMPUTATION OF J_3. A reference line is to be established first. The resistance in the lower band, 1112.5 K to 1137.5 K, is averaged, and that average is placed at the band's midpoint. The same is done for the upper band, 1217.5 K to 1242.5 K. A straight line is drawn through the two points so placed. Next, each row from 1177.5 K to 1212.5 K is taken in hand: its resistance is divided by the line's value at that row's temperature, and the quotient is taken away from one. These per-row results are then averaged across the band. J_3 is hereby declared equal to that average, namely -0.05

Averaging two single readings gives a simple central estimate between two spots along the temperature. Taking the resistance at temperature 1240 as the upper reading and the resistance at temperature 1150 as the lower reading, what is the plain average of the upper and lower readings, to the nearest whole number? 122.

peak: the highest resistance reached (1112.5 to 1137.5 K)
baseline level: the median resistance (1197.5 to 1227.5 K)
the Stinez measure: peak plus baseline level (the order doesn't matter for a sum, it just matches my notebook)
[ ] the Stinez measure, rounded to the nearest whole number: 273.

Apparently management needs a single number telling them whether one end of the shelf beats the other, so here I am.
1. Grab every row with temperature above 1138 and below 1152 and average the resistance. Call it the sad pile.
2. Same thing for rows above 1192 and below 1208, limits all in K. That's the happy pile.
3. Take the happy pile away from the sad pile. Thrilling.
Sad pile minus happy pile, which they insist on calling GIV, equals -14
